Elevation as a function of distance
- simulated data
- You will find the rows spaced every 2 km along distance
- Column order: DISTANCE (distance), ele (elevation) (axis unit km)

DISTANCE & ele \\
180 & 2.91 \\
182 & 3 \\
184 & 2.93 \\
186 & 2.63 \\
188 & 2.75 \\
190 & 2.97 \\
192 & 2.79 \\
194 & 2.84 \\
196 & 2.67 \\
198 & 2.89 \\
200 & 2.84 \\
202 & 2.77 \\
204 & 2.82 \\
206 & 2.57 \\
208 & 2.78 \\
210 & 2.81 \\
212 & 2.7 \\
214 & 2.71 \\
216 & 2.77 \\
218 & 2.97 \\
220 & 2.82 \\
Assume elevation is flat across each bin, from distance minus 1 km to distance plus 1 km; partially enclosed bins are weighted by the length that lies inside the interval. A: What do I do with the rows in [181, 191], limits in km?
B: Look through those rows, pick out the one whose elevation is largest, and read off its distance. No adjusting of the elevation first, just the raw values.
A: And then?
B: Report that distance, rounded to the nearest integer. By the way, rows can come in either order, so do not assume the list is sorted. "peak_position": 182 km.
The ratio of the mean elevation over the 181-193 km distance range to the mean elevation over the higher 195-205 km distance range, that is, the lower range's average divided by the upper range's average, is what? 1.02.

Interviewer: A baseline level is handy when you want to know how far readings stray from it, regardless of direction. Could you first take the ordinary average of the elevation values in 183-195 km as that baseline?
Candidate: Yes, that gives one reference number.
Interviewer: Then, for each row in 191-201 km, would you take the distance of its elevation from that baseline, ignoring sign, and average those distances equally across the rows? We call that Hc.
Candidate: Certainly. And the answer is 0.058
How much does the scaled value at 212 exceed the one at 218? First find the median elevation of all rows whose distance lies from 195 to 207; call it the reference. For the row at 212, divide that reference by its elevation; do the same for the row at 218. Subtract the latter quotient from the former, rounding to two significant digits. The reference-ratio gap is 0.094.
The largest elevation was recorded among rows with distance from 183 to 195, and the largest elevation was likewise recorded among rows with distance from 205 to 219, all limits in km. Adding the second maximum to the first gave 5.94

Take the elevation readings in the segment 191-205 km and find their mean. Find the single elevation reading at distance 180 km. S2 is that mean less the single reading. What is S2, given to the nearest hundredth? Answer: -0.11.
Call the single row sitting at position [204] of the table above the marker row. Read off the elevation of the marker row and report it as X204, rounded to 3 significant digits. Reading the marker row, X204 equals 2.82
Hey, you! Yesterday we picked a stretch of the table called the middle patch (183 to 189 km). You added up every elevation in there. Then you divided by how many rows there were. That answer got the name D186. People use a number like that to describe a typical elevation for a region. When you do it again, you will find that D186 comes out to 2.77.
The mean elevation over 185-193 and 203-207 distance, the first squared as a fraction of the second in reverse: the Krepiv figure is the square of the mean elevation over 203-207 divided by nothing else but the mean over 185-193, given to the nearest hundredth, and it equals 2.61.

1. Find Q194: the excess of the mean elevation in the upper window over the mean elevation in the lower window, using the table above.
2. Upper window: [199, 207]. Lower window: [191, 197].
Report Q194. -0.017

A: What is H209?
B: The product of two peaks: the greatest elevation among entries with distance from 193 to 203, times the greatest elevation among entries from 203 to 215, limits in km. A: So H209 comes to 8.15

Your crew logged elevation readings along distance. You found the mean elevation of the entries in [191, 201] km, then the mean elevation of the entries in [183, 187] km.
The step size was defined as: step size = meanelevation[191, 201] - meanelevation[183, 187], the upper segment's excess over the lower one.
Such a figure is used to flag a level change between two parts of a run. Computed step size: 0.03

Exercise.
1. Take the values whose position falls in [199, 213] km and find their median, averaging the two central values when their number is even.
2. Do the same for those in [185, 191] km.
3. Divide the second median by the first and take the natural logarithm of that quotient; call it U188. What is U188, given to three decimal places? -0.011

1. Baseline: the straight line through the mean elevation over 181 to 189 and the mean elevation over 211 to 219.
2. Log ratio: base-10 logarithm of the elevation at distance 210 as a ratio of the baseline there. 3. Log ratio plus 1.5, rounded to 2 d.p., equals 1.50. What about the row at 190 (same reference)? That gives 1.52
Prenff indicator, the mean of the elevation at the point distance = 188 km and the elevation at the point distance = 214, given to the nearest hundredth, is 2.73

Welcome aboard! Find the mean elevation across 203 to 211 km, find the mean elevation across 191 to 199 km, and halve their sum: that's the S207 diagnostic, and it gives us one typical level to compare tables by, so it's 2.77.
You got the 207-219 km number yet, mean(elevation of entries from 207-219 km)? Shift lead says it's 2.79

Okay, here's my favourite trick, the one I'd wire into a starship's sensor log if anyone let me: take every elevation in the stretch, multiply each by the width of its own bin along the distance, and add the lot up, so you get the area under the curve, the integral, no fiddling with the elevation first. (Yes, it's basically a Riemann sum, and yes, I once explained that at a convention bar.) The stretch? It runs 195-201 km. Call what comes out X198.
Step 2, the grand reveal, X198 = 16.8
